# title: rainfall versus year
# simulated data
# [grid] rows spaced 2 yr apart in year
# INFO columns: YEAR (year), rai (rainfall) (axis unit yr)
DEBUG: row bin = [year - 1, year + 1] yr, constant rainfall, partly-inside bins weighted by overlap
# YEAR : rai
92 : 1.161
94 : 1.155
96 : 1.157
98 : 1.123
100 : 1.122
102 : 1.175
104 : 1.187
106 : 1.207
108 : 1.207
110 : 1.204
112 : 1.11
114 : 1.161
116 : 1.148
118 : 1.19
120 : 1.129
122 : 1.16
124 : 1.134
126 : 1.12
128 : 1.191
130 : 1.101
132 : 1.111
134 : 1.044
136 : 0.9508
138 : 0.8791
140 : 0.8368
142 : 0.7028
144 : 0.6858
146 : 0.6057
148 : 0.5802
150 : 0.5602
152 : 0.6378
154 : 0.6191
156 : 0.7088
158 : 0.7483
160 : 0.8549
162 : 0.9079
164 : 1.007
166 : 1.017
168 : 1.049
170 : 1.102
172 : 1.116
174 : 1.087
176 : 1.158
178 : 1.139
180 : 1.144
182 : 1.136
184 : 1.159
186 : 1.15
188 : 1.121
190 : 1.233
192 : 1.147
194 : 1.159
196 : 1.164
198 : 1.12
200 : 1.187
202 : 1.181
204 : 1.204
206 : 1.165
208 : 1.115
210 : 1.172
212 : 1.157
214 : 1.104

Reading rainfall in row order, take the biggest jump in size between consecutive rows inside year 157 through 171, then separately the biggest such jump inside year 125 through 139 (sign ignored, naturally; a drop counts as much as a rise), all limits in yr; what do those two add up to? 0.20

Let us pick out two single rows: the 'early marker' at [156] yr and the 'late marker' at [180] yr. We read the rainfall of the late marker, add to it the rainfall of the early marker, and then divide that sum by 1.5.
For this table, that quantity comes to 1.24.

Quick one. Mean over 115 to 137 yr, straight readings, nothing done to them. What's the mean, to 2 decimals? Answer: 1.12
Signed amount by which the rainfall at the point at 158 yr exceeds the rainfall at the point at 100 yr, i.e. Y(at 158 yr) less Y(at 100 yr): -0.37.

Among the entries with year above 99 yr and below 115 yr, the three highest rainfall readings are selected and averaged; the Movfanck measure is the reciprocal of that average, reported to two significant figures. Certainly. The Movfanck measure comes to 0.83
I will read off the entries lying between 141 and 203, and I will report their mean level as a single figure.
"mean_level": 0.97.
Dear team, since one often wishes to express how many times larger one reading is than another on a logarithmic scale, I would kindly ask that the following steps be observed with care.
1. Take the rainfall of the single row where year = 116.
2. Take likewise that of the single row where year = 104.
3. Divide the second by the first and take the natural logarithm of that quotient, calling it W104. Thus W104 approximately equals 0.033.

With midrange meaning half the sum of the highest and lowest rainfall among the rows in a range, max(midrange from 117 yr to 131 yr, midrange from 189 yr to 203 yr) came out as 1.18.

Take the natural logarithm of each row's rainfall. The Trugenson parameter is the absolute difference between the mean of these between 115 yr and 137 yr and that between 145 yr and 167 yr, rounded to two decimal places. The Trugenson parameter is 0.42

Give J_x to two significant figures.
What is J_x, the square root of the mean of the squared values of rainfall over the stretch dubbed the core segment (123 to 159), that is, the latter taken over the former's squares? 0.87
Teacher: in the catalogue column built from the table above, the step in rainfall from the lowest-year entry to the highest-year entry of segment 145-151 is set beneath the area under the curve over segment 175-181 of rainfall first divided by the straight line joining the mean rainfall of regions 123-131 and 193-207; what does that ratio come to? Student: -131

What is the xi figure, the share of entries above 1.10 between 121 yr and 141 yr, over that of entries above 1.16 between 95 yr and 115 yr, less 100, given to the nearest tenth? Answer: -99.0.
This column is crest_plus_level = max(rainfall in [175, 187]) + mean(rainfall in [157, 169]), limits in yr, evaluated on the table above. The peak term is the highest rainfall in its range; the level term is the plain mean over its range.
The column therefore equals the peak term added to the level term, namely 2.09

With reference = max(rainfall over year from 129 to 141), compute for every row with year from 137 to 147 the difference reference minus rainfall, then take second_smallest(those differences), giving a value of 0.27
